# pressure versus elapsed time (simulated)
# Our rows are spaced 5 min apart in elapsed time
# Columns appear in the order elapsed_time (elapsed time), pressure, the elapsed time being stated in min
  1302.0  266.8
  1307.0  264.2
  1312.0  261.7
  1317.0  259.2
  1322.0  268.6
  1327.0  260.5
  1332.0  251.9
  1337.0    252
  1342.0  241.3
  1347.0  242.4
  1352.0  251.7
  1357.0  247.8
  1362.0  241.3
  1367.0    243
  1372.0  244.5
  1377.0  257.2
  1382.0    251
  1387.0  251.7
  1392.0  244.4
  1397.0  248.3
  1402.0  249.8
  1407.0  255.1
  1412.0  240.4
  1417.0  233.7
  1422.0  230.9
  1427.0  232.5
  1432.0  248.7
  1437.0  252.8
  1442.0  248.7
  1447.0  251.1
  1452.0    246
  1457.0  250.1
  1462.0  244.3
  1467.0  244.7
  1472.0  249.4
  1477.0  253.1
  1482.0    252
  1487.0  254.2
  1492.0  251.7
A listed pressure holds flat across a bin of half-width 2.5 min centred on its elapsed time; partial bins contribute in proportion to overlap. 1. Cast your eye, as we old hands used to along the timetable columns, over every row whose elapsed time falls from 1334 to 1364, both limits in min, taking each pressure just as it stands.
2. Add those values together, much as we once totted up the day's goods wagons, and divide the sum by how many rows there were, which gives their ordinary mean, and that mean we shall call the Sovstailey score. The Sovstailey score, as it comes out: 246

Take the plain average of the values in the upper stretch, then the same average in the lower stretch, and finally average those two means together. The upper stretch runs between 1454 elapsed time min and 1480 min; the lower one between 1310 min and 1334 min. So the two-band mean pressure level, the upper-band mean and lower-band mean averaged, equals 254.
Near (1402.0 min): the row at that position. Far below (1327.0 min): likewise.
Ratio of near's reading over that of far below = 0.96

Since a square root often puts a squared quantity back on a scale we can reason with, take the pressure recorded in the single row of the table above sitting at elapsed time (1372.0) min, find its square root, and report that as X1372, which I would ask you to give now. 15.6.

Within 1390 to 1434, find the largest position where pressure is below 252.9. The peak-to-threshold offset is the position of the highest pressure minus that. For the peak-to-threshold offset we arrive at -25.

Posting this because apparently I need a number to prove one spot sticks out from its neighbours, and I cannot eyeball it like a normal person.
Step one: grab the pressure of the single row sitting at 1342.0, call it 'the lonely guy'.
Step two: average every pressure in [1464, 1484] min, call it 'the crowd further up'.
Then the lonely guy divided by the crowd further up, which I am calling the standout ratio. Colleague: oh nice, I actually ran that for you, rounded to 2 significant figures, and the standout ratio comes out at 0.97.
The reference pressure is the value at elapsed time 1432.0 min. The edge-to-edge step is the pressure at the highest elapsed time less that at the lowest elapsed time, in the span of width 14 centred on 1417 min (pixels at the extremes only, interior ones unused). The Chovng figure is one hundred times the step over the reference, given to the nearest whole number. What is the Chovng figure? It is -4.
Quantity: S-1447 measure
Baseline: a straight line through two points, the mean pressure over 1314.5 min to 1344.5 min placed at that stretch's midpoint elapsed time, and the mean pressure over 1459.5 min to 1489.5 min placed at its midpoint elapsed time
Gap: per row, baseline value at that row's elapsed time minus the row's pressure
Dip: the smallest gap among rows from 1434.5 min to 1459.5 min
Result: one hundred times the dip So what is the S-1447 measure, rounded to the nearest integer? -164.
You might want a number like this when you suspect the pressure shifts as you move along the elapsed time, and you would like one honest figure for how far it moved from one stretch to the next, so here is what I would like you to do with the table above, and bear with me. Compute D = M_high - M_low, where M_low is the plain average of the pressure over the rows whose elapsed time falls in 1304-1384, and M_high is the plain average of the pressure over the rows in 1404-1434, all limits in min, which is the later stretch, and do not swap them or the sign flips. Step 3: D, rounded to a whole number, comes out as -12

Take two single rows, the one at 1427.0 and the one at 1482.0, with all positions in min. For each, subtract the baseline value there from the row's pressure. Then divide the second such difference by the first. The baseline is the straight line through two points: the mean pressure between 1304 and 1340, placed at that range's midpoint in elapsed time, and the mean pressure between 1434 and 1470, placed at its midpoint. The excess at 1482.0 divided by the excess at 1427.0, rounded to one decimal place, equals -0.4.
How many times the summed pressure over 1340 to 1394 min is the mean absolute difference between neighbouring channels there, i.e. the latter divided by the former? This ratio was 0.0019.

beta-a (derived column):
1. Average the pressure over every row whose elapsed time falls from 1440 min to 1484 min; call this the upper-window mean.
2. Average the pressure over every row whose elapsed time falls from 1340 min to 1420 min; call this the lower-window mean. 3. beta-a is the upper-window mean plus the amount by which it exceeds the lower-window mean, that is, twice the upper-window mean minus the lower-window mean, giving 251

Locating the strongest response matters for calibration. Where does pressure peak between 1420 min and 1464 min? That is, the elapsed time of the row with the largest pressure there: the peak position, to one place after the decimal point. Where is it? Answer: 1437.0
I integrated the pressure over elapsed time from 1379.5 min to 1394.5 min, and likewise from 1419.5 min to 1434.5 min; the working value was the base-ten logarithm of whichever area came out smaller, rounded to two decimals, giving 3.55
